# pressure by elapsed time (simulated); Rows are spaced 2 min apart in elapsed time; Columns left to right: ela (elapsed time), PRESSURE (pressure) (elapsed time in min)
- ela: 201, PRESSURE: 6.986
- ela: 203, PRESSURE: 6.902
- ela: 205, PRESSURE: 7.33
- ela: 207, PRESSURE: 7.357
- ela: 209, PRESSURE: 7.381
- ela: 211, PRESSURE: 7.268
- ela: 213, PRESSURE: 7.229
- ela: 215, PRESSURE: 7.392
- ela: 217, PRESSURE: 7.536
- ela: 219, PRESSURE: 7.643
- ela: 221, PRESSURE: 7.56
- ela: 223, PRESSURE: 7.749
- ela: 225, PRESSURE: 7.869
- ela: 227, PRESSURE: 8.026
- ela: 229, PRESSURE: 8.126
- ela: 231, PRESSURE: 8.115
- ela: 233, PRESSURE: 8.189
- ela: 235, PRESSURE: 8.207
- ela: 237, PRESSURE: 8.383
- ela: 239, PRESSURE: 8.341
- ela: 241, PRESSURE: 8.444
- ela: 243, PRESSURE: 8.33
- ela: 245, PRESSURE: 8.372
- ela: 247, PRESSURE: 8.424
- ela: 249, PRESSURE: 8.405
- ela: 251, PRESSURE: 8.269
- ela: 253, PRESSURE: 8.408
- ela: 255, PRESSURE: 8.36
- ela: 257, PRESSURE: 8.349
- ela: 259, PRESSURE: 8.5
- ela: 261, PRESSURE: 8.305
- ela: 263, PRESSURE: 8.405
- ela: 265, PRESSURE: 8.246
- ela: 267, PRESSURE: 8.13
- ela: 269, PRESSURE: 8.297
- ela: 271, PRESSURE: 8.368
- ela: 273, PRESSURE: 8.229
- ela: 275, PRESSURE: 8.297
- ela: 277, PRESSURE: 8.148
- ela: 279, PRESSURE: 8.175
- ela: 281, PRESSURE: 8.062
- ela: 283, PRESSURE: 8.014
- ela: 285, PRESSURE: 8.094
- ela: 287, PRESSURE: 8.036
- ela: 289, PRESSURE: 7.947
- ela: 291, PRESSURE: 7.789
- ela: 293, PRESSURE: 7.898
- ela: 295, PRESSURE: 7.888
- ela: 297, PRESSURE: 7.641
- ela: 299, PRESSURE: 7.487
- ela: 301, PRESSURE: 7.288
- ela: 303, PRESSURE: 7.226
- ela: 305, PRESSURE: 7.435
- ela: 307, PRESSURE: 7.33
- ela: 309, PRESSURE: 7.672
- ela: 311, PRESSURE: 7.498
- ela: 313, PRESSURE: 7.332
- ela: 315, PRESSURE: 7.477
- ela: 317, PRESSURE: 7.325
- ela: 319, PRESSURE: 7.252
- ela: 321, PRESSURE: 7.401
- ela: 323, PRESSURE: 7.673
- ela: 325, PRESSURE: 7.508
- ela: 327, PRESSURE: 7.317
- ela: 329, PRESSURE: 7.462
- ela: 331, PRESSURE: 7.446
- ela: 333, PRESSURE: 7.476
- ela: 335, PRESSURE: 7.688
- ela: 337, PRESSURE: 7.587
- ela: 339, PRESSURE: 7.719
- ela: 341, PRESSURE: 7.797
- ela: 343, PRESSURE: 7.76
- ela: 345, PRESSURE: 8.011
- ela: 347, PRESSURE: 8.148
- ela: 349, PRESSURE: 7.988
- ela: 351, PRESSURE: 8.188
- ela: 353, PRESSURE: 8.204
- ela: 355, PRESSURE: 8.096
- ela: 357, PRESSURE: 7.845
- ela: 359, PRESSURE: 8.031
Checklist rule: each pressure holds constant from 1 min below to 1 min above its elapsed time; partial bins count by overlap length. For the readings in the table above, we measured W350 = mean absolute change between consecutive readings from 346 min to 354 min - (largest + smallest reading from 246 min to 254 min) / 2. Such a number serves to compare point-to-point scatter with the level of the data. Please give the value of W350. -8.22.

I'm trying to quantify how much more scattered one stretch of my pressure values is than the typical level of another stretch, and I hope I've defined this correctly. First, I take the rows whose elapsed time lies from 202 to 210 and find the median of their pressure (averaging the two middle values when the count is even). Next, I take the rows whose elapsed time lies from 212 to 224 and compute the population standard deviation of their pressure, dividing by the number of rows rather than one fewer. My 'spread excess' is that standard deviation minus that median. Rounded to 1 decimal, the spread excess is -7.2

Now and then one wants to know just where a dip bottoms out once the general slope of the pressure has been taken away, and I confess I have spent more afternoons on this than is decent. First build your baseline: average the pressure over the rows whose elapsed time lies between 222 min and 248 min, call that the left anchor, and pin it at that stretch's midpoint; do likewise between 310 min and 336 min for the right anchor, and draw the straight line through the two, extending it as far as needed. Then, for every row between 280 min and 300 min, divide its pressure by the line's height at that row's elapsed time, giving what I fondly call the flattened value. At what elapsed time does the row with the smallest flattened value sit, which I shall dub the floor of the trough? 299 min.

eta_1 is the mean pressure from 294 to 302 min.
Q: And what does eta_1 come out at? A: 7.58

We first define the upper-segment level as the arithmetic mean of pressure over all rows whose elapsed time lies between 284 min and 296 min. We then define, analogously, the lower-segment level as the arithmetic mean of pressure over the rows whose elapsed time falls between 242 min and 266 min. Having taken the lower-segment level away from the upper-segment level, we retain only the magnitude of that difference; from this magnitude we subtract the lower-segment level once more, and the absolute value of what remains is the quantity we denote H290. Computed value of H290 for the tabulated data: 7.94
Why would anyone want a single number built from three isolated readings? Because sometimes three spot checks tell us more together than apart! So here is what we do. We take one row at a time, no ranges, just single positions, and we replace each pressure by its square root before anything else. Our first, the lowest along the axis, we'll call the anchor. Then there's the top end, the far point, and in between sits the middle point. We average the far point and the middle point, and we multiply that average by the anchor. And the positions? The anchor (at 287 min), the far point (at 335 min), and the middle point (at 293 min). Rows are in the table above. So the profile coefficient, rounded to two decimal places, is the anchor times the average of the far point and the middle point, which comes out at 7.91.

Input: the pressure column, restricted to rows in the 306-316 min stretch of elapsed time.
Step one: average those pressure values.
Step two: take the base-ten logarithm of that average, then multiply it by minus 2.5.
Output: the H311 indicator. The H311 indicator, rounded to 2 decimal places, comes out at -2.18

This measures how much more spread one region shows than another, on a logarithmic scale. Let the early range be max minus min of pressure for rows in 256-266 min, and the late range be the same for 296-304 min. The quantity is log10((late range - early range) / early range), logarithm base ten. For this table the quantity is -0.2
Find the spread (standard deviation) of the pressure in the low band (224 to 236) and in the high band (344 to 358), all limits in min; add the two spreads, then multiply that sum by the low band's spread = 0.03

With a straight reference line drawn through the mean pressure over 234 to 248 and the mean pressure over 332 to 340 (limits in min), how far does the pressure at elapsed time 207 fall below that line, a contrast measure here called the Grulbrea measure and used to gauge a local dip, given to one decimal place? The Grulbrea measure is 1.3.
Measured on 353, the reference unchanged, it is -0.7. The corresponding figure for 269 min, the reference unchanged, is -0.2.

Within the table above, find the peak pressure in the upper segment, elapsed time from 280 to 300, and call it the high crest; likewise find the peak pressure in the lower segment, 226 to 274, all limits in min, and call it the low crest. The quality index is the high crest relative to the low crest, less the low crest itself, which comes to -7.5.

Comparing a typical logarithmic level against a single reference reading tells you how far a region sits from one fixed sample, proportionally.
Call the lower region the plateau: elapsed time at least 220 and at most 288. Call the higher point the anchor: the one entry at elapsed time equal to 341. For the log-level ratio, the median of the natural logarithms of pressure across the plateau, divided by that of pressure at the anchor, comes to 1.03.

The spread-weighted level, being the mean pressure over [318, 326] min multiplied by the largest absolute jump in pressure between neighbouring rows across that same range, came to 2.0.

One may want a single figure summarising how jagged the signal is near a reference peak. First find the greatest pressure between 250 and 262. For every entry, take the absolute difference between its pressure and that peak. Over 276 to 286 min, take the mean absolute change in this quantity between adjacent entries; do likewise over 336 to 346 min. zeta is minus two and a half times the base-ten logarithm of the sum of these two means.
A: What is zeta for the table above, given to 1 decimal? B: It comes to 1.8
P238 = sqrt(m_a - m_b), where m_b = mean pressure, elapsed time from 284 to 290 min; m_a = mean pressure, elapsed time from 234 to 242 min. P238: 0.6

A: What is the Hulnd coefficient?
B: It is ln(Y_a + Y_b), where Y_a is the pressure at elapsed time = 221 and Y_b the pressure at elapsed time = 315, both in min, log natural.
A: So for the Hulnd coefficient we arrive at 2.71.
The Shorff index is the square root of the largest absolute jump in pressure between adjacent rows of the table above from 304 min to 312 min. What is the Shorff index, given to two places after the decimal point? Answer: 0.58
